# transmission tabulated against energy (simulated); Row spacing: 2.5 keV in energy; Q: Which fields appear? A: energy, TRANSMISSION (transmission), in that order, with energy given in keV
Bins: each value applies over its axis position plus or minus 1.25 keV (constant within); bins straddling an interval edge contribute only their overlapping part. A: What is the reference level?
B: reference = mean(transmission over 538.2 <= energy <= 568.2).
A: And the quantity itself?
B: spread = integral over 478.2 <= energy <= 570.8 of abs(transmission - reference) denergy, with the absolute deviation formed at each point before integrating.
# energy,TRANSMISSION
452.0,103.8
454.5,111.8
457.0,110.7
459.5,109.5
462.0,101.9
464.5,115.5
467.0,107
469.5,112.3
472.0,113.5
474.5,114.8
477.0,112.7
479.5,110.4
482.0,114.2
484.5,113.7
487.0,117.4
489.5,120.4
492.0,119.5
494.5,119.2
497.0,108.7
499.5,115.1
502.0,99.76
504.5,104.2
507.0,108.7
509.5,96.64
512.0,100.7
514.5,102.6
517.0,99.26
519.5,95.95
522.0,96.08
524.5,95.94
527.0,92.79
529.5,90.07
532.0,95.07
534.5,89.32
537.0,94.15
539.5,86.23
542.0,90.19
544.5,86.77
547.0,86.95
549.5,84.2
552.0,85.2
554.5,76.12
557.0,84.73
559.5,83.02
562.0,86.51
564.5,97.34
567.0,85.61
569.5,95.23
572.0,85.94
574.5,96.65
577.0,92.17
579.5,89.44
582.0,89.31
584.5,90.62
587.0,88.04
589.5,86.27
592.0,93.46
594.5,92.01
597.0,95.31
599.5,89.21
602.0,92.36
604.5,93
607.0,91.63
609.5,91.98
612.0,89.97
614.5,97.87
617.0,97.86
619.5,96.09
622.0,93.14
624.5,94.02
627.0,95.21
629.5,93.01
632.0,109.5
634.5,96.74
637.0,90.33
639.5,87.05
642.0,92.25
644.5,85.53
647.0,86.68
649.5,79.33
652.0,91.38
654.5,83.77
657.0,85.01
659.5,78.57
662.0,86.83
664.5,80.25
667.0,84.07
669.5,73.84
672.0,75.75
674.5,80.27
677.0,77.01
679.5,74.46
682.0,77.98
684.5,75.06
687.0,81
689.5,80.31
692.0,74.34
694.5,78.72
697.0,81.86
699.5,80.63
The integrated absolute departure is 1196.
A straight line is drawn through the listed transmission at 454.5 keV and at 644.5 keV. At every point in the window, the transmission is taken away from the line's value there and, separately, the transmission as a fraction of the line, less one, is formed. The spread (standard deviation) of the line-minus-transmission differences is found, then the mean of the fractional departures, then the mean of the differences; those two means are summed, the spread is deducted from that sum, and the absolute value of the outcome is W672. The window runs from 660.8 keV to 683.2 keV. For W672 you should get 1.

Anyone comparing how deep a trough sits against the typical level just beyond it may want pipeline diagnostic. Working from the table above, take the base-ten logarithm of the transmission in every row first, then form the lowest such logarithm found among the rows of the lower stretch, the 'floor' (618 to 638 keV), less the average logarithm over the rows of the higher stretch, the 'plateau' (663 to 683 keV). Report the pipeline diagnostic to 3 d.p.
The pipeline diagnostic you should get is 0.064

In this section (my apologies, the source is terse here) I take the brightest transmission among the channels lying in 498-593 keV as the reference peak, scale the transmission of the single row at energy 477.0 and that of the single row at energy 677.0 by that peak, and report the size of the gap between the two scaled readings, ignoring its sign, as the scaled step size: 0.31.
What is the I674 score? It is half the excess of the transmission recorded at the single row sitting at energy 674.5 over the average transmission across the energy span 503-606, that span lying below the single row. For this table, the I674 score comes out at -5.8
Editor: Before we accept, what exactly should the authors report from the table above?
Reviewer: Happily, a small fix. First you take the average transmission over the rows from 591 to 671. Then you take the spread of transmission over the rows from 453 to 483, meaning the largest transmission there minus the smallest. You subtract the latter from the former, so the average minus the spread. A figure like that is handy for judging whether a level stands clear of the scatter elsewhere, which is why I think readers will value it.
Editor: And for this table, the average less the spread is 77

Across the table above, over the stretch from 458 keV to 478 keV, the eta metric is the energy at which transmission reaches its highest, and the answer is 464.5 keV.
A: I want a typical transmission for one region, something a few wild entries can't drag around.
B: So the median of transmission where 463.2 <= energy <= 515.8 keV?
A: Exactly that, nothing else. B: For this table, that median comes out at 113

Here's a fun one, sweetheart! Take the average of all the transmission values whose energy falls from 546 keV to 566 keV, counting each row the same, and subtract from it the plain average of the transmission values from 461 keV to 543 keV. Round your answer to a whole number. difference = -19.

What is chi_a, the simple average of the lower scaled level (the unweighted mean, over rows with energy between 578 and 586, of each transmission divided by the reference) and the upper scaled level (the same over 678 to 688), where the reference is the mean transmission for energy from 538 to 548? 0.95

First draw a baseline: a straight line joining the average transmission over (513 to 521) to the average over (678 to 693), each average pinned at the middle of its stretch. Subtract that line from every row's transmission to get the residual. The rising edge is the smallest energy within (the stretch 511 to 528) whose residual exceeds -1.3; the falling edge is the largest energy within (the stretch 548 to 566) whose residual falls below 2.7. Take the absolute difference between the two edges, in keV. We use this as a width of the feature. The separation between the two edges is 50.0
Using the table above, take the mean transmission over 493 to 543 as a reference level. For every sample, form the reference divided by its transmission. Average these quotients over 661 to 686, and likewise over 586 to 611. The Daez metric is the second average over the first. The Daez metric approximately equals 0.86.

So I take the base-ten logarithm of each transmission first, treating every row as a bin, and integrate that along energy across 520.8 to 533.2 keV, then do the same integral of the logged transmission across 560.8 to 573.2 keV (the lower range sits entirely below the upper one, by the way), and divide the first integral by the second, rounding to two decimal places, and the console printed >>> 1.01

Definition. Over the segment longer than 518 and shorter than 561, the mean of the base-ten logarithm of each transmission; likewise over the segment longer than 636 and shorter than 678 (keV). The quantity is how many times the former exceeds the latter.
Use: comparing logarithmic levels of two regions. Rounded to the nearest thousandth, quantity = 1.015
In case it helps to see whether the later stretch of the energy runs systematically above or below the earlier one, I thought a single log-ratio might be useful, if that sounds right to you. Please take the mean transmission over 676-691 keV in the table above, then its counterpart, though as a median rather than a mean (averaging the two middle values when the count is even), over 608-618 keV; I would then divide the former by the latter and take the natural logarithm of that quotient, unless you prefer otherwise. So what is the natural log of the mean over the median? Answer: -0.20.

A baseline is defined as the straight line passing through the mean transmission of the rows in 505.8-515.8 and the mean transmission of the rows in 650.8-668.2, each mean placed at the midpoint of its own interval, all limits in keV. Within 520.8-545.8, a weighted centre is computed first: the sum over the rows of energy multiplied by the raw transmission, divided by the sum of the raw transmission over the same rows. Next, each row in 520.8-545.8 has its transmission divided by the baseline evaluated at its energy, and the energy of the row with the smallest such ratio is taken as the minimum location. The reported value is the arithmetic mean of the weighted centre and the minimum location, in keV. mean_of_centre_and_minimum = 536.3 keV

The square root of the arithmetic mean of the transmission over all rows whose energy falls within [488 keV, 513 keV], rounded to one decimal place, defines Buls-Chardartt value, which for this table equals 10.5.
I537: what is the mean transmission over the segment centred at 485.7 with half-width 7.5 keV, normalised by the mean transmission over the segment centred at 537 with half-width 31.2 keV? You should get 1.27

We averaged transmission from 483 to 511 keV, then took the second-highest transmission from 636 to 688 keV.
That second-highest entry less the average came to -20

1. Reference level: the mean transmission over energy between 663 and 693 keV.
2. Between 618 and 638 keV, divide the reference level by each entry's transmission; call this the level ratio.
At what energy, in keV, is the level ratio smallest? 632.0 keV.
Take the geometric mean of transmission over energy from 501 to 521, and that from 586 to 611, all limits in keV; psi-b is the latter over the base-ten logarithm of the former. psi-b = 45.6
